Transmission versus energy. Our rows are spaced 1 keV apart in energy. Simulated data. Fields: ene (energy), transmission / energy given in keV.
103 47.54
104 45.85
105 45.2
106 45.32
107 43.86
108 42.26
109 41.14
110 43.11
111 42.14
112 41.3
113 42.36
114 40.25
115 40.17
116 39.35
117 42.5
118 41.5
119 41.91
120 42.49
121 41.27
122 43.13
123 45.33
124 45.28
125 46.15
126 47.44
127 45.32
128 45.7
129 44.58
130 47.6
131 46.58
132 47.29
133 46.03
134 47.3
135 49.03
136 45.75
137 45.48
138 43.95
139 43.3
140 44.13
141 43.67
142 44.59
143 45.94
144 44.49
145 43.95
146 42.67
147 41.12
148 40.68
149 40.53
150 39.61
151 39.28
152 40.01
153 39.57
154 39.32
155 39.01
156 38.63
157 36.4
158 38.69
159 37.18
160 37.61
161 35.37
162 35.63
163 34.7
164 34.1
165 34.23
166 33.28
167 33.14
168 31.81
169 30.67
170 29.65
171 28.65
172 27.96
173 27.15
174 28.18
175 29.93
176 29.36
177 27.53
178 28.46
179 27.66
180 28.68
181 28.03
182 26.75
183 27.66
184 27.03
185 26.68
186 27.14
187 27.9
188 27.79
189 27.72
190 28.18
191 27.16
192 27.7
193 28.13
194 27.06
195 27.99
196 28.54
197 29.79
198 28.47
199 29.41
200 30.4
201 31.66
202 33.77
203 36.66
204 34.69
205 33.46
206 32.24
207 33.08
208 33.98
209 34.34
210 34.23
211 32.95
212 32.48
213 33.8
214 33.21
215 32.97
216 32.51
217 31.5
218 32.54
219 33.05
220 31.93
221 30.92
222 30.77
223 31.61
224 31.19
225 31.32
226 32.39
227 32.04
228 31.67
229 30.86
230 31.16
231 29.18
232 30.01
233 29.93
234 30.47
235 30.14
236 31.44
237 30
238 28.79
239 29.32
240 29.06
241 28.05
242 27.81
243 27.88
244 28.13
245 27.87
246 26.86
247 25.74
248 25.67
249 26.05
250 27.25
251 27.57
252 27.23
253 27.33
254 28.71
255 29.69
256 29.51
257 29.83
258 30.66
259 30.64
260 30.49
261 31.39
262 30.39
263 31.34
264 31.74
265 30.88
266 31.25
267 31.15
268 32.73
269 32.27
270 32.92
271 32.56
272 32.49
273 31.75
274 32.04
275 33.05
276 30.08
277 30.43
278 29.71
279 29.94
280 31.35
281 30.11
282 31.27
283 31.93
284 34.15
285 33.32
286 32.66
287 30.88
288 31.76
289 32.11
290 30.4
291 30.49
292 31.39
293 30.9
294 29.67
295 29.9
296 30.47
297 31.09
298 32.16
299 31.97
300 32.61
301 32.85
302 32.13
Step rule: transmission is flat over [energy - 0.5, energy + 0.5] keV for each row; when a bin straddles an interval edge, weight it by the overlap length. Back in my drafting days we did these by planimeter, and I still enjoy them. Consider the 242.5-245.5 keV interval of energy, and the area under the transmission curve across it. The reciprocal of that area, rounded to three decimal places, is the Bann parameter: 0.012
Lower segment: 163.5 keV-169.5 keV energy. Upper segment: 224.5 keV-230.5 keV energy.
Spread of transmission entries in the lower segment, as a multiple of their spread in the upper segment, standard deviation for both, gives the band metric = 2.42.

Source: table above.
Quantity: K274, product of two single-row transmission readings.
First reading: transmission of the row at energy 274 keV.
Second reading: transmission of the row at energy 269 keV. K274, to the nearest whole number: 1034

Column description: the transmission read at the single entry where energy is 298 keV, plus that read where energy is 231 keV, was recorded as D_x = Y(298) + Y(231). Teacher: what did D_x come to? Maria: 61.3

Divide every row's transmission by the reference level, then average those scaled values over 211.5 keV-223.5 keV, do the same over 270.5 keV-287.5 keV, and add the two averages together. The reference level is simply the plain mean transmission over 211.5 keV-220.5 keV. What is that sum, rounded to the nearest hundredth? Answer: 1.96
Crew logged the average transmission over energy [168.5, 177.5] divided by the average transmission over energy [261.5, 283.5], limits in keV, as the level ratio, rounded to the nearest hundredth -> 0.92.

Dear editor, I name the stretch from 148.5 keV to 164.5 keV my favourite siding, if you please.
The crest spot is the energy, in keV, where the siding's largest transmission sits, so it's 149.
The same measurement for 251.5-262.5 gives 261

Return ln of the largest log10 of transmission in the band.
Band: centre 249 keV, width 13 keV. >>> 0.387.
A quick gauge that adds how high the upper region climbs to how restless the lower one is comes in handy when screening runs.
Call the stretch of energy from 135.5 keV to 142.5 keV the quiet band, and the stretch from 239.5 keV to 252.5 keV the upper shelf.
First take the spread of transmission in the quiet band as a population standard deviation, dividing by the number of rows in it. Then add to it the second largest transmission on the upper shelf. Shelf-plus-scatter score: 29.0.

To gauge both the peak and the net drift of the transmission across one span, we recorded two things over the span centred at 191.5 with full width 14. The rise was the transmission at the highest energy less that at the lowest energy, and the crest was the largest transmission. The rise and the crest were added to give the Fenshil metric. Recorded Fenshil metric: 31.6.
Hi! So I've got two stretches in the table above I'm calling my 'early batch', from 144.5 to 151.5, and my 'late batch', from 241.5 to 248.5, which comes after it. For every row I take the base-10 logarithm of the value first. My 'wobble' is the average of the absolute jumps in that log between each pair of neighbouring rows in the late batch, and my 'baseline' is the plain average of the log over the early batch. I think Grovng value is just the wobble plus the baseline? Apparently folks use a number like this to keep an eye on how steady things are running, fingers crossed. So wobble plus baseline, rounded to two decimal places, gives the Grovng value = 1.62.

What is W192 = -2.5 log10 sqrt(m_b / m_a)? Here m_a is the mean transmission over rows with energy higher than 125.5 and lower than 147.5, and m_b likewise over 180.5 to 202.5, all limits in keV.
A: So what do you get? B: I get 0.25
